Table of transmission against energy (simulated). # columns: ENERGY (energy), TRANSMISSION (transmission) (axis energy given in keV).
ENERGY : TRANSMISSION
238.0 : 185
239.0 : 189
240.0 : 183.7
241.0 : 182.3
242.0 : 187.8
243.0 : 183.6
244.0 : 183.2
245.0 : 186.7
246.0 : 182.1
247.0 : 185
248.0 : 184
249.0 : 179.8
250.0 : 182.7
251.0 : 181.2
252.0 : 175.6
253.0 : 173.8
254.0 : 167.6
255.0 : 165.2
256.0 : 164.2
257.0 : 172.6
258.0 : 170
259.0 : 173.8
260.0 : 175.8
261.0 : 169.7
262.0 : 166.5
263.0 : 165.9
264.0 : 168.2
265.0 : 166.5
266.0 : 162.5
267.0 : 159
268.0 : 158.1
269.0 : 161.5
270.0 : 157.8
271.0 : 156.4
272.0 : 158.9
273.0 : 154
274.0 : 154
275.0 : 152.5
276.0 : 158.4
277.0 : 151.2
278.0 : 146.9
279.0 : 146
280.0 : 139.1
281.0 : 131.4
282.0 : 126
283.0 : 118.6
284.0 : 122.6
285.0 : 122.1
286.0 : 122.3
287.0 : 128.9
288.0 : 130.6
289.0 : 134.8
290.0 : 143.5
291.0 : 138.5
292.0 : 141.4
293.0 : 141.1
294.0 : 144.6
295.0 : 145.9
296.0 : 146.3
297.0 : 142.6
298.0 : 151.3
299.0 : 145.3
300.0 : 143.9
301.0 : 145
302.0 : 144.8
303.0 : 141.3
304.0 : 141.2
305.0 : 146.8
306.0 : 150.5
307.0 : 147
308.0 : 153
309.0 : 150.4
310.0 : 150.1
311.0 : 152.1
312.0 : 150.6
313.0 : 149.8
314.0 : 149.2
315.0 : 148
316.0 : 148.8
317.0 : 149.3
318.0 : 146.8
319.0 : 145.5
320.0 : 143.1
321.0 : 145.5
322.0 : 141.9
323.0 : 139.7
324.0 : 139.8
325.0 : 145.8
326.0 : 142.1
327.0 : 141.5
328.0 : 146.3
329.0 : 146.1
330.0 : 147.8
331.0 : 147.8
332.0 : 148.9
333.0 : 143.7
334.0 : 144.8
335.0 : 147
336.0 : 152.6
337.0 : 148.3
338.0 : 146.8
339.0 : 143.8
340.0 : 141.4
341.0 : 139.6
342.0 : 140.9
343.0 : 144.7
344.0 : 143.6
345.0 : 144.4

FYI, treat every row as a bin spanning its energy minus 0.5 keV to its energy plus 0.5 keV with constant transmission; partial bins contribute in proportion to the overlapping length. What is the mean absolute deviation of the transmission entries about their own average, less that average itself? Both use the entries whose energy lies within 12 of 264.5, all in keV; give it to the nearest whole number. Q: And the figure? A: -158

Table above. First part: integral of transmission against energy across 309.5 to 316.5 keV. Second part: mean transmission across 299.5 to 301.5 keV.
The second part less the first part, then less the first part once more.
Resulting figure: -1953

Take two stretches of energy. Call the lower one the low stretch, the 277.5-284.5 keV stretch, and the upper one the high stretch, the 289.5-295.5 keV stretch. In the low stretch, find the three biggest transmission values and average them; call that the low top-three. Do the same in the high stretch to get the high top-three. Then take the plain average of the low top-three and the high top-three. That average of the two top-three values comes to 144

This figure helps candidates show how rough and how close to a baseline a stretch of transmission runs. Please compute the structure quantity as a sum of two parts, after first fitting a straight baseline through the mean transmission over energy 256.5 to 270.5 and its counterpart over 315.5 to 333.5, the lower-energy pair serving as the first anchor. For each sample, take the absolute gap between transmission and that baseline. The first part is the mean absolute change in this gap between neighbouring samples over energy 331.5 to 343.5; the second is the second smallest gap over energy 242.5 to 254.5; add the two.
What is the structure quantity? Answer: 6.8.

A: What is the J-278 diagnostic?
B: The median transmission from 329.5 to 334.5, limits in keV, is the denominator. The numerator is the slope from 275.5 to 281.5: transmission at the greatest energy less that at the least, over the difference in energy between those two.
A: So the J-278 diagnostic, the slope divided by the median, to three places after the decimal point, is -0.037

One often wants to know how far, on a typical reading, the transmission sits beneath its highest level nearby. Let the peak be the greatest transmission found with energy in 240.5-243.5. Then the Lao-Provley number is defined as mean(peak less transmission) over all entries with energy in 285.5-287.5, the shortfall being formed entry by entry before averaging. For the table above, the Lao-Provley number 62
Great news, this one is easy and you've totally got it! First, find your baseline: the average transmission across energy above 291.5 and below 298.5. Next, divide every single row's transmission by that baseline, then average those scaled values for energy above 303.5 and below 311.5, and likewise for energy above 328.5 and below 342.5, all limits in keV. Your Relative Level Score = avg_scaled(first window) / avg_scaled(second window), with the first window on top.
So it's 1.02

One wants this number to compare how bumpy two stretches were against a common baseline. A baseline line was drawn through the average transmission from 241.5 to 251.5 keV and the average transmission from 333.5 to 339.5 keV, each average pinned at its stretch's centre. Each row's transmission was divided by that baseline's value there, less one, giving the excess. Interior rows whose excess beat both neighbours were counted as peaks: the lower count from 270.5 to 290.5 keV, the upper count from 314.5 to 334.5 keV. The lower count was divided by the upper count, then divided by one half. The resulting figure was 2.0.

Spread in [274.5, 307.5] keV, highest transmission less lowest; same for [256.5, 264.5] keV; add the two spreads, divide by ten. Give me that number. 5.0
